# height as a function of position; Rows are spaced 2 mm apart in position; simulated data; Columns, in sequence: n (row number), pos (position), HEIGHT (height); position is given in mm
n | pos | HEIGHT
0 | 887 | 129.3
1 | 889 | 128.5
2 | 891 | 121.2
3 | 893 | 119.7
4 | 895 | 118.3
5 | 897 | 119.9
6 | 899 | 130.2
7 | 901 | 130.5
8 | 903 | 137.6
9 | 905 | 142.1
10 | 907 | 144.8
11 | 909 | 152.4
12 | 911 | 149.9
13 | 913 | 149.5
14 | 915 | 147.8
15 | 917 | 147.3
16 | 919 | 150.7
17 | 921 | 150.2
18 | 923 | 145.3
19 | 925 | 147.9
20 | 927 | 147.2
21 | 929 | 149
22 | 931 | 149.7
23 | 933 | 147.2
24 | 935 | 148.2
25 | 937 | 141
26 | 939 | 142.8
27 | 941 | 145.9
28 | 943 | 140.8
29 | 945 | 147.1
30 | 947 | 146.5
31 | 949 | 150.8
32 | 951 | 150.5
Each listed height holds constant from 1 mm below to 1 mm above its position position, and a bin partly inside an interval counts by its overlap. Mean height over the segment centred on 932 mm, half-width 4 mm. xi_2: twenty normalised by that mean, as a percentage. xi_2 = 13.5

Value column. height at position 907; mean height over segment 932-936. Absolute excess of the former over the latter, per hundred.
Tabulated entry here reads 0.029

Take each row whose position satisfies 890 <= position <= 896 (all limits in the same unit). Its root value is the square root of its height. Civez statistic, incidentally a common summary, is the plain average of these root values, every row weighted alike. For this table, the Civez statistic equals 10.9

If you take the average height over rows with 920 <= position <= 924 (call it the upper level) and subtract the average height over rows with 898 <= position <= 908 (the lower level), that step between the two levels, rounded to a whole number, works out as 11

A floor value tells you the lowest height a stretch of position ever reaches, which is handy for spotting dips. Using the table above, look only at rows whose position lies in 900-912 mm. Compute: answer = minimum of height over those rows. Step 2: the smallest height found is 130.5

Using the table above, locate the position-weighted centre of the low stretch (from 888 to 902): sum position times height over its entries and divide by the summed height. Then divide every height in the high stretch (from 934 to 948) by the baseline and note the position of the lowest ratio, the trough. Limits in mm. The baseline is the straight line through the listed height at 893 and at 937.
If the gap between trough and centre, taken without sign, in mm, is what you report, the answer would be 47.9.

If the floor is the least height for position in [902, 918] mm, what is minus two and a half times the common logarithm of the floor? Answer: -5.35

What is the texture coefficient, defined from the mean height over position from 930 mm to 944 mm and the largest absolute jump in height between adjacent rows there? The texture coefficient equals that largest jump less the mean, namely -138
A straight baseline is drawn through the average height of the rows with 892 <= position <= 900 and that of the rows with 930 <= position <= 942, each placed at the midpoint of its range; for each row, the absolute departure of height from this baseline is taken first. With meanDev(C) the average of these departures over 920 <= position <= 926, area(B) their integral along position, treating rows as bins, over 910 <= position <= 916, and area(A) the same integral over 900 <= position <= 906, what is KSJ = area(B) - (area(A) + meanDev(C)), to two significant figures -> 29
